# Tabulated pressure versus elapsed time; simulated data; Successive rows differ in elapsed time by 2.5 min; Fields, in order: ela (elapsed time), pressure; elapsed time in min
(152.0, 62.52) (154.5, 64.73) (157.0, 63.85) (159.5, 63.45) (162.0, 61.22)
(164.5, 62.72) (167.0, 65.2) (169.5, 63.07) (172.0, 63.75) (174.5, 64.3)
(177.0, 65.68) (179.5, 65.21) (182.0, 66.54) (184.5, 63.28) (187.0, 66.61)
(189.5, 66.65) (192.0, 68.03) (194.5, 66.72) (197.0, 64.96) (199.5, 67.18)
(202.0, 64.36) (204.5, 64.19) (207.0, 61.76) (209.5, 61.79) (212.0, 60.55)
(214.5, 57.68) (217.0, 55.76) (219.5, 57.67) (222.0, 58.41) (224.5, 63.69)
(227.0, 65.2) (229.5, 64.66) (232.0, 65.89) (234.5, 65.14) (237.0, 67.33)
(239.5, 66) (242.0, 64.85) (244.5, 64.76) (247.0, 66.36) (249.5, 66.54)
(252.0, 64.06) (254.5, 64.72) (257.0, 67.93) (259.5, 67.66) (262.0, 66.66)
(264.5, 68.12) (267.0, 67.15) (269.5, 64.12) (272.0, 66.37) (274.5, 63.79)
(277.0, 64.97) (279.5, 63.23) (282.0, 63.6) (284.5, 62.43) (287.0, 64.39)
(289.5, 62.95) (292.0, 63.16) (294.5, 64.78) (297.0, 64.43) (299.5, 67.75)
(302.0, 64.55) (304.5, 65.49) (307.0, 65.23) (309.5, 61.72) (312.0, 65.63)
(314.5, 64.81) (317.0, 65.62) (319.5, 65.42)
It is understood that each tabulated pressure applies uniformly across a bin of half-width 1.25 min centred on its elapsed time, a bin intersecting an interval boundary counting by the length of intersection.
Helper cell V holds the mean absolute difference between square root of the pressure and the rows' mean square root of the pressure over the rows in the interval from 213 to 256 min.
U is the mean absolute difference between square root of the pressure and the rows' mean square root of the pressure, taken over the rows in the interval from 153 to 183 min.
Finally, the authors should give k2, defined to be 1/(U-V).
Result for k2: -9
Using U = 0.071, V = 0.18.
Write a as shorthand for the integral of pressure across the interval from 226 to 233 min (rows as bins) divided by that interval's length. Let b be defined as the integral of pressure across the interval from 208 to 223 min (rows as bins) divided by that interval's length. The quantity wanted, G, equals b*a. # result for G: 3829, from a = 65.2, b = 58.7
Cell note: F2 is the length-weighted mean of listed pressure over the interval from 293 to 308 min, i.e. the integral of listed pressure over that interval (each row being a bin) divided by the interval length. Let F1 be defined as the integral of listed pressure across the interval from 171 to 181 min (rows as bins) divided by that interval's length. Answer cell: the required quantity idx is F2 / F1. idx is 1.01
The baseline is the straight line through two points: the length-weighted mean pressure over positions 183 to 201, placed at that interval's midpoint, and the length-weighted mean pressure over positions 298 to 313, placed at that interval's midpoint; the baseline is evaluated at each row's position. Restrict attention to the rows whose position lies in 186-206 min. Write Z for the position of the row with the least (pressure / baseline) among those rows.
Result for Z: 204.5 min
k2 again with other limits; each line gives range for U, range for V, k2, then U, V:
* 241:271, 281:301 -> 108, 0.081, 0.07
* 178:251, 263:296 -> 13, 0.157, 0.08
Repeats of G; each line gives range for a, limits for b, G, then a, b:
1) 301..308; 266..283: 4214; 65.1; 64.7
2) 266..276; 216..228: 3927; 65.3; 60.1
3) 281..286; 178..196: 4170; 63.1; 66.1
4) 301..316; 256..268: 4360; 64.6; 67.5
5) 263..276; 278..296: 4188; 65.9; 63.5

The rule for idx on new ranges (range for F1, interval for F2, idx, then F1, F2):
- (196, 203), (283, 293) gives 0.96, 65.6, 63.2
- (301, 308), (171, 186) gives 1.00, 65.1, 64.8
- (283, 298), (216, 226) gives 0.93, 63.7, 59.1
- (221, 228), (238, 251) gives 1.05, 62.5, 65.7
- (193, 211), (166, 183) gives 1.01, 64.4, 64.8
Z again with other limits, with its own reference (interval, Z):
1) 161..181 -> 162.0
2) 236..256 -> 252.0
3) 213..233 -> 217.0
